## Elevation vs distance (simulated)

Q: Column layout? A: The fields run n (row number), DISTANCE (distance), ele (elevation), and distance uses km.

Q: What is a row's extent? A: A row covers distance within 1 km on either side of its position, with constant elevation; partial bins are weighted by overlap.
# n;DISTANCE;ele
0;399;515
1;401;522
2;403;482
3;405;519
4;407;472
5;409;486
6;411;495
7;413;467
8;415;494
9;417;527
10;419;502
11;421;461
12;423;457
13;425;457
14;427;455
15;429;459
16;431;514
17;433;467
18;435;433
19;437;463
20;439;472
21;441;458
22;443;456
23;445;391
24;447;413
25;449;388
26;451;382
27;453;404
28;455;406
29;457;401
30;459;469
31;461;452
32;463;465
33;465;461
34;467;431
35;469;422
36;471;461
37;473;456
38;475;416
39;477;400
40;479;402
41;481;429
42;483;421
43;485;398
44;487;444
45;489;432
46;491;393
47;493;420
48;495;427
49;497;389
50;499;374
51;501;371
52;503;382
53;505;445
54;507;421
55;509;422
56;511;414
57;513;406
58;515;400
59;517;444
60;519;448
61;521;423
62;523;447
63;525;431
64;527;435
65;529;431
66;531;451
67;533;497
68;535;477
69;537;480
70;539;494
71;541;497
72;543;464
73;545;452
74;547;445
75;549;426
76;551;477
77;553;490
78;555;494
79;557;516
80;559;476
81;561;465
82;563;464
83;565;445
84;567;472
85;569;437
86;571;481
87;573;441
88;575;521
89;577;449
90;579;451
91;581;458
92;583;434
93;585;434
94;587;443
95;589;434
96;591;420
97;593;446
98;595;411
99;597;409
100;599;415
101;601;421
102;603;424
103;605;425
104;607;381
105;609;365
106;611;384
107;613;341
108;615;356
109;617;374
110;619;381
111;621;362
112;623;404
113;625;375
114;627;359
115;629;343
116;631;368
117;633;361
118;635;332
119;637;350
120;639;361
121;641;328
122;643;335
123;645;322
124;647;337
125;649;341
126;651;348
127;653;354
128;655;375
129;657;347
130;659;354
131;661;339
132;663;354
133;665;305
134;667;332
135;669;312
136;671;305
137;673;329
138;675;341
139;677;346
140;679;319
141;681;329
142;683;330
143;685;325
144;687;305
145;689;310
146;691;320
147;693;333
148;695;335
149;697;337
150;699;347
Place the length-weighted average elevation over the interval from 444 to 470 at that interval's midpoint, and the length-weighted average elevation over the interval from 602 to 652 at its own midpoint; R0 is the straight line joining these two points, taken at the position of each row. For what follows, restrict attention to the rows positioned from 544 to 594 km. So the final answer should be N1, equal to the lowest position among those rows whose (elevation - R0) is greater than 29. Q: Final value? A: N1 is 545 km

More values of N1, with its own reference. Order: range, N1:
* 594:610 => 595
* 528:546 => 529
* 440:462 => 441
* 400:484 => 401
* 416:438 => 417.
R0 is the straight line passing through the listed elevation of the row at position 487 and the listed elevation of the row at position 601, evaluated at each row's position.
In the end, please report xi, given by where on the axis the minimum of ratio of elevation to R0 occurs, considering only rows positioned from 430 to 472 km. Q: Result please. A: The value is 451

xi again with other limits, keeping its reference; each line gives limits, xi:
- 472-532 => 501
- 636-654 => 645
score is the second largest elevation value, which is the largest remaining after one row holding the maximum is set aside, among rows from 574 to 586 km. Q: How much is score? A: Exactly 458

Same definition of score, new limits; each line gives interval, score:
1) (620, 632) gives 375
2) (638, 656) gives 361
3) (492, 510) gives 427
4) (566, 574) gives 472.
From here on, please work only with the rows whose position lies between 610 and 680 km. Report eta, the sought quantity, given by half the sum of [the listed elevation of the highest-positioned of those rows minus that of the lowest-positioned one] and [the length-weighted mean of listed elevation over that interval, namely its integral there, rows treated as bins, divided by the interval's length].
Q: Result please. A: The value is 141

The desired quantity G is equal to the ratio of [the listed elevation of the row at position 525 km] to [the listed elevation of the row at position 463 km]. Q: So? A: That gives 0.93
